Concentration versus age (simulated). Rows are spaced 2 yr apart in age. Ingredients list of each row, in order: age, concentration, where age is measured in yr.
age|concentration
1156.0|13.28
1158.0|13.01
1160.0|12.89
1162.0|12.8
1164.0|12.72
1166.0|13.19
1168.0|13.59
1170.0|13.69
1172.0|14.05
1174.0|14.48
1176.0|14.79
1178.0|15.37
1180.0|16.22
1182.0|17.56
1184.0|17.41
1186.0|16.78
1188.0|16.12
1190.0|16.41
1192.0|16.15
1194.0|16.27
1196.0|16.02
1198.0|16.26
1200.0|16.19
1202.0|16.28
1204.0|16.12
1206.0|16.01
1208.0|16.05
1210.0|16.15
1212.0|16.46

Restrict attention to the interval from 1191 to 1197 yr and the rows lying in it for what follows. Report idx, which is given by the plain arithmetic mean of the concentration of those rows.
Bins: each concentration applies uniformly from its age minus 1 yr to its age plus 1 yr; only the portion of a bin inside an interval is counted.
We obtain 16.1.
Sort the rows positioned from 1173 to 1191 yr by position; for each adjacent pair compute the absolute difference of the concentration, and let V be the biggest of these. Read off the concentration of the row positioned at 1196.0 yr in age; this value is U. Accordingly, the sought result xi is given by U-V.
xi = 14.7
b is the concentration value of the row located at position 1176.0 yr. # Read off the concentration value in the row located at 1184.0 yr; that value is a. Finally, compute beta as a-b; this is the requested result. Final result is 3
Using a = 17.41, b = 14.79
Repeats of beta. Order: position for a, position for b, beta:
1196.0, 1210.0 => 0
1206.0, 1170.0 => 2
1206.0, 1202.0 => 0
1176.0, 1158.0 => 2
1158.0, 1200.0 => -3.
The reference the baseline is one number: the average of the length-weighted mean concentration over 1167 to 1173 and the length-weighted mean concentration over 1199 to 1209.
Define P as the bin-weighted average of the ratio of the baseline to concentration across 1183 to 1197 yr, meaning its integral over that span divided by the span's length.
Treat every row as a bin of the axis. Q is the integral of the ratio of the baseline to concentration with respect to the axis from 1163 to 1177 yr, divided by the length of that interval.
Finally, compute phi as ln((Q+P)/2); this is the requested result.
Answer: -0.002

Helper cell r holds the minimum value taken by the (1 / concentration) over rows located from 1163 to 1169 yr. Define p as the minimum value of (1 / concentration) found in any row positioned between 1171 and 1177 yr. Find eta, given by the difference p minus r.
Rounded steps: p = 0.068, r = 0.0736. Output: -0.006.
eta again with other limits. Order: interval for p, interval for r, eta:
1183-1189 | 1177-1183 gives 0.000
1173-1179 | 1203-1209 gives 0.003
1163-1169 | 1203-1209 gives 0.012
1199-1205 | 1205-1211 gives 0.000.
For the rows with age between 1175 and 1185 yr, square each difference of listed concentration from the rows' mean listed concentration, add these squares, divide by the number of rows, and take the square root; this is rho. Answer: 1.1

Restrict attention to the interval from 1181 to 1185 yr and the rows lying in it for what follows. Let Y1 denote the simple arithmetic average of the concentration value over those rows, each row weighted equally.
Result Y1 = 17.5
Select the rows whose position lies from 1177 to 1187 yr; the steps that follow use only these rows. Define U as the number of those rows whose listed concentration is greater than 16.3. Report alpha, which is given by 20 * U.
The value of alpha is 60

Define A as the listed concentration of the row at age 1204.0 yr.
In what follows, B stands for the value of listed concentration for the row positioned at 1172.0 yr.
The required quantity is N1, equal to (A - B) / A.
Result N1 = 0.13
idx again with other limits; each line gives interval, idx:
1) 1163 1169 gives 13.2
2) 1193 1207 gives 16.2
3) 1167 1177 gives 14.1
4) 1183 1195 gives 16.5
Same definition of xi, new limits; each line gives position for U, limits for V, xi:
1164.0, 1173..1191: 11.4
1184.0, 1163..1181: 16.6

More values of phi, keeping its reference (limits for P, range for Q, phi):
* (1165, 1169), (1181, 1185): -0.014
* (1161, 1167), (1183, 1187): 0.017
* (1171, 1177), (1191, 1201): -0.020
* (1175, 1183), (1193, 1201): -0.071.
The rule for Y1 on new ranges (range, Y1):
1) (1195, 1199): 16.1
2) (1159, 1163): 12.8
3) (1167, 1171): 13.6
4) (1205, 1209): 16.0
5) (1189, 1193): 16.3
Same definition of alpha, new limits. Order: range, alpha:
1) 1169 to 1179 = 0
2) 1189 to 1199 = 20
